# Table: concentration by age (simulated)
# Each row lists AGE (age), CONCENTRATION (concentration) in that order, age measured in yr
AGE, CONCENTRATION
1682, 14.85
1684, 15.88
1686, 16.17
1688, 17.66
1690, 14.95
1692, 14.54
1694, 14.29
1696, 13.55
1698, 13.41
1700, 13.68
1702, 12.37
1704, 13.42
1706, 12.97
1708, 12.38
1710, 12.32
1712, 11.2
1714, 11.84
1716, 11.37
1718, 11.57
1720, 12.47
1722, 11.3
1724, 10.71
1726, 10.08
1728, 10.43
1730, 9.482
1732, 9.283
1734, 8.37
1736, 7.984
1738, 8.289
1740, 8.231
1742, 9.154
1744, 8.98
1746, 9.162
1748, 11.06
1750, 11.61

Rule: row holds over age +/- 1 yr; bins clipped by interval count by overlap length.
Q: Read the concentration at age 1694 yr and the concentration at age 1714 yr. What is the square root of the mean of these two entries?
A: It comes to 3.61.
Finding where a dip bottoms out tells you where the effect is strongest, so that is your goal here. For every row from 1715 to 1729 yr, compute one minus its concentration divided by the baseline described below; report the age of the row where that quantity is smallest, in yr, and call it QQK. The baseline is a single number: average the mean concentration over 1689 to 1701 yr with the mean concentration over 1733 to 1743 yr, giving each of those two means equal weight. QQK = 1720 yr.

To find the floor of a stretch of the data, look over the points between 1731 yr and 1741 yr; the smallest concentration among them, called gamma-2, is 7.984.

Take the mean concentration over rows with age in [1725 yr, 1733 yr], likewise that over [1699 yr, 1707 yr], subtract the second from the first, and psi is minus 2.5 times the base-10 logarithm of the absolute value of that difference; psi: -1.3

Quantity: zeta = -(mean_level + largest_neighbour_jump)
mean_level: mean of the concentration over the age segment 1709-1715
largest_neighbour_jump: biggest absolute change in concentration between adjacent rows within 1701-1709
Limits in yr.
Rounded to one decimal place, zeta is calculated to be -12.8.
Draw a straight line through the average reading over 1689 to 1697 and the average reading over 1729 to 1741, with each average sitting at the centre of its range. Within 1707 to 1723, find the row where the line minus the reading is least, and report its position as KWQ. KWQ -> 1720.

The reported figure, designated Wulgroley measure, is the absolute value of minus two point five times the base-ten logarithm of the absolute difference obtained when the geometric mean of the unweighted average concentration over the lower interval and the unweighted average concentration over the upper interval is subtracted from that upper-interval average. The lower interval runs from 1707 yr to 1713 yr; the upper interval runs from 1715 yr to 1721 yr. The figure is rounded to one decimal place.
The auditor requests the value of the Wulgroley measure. 2.7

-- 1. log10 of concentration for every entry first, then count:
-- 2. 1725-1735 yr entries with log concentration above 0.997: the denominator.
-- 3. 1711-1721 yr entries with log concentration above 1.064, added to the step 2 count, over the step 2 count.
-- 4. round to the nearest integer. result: 2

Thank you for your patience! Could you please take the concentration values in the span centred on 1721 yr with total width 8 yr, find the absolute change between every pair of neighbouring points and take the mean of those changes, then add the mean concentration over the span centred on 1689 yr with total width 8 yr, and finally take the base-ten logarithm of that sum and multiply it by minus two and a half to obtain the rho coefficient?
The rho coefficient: -3.06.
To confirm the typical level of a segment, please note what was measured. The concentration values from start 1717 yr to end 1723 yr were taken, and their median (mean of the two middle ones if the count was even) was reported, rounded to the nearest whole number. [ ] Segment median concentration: 12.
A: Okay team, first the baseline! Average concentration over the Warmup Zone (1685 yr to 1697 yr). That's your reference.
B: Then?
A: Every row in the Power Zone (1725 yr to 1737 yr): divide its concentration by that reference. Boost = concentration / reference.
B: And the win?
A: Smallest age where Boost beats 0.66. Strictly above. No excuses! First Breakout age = 1726 yr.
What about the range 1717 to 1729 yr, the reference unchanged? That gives 1718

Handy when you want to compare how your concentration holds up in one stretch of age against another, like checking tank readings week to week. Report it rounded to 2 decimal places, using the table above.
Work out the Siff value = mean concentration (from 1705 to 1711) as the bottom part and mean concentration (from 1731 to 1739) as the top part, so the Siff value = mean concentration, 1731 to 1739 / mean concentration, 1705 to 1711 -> 0.68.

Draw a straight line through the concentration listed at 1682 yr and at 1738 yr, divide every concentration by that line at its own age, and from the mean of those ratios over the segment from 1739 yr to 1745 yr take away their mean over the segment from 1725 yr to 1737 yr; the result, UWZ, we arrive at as 0.11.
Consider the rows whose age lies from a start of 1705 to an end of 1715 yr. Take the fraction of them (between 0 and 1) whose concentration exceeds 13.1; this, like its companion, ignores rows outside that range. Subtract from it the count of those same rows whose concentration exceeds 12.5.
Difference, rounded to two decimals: -1.00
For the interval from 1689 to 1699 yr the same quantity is -4.00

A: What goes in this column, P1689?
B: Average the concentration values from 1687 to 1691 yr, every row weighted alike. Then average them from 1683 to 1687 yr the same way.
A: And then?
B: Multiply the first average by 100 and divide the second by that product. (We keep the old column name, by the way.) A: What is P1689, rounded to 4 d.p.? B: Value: 0.0098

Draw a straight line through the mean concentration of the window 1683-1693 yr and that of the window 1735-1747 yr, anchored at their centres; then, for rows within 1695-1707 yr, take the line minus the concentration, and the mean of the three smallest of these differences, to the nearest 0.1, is 0.4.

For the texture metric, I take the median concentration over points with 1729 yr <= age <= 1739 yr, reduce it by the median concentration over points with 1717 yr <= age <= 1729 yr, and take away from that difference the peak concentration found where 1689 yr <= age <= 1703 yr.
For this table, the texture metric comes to -17.6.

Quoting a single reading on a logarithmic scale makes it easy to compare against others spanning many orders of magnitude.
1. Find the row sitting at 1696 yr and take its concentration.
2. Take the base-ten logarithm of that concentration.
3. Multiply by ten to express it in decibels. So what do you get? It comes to 11.3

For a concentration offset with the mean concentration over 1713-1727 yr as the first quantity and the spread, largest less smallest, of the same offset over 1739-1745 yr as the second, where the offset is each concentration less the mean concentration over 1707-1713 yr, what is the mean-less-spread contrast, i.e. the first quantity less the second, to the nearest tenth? -1.6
